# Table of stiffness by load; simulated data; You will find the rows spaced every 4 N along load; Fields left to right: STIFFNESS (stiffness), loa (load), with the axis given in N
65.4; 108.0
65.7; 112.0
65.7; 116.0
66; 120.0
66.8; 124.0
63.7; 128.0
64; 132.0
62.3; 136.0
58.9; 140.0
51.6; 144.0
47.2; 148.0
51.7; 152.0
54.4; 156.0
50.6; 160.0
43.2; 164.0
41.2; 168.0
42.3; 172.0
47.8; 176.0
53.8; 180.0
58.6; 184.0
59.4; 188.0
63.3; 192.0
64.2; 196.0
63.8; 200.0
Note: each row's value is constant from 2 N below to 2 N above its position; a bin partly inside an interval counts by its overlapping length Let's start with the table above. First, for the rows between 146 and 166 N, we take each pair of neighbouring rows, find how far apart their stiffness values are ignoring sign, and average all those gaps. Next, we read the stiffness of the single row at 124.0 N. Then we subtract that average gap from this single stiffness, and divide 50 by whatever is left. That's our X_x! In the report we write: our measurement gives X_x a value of 0.80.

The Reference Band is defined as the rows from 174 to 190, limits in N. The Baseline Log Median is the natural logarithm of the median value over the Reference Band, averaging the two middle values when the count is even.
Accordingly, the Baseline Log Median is 4.03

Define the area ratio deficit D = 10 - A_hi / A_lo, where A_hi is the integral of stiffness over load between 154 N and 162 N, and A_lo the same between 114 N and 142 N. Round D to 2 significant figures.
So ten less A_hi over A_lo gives 9.8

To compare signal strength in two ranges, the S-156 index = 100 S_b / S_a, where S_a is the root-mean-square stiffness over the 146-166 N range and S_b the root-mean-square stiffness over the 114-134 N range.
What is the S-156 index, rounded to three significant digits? 132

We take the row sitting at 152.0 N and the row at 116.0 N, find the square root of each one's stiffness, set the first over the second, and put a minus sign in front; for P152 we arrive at -0.89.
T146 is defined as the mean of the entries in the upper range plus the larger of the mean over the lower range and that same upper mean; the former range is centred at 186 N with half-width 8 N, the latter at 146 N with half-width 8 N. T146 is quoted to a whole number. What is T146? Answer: 118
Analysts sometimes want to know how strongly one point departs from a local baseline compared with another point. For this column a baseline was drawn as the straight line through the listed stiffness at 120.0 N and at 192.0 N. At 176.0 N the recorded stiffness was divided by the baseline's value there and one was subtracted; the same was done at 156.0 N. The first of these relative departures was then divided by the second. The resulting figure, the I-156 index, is 1.6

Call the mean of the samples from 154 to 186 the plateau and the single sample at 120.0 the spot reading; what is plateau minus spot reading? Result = -17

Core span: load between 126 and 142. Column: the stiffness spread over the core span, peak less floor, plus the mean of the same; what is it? 67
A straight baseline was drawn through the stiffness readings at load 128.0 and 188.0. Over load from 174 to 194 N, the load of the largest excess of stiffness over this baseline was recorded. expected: 192.0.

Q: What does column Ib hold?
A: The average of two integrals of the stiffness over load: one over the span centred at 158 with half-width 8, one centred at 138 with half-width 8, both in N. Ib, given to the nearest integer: 873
